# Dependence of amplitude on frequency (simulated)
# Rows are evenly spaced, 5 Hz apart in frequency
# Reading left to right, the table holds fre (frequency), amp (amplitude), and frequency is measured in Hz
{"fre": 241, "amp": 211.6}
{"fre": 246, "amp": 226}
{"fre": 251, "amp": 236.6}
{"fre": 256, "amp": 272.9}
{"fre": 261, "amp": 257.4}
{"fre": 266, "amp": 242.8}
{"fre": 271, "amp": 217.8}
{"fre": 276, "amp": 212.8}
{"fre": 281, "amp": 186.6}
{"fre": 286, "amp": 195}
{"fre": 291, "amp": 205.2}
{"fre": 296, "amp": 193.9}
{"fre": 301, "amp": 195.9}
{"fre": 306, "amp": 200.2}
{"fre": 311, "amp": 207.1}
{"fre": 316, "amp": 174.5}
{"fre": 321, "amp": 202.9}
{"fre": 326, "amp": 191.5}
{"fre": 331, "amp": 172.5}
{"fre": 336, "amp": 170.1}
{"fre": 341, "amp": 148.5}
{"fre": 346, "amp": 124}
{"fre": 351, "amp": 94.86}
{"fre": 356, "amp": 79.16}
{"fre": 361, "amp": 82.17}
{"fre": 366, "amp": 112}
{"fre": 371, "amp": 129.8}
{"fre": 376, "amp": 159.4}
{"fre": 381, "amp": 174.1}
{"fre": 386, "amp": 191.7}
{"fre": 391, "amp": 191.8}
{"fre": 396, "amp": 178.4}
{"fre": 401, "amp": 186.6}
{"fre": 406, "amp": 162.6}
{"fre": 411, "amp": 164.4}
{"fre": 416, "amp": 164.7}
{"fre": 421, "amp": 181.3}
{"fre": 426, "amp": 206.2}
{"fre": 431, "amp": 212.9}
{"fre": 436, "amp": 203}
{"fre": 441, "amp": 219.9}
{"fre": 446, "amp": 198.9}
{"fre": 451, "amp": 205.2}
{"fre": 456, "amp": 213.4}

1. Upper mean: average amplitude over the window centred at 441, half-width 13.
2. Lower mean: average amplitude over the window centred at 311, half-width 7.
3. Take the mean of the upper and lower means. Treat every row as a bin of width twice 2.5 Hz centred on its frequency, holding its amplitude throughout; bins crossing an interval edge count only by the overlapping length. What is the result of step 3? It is 201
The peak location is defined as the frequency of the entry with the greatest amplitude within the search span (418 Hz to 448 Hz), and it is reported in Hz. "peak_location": 441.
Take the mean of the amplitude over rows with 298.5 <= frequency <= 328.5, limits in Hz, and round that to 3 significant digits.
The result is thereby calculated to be 195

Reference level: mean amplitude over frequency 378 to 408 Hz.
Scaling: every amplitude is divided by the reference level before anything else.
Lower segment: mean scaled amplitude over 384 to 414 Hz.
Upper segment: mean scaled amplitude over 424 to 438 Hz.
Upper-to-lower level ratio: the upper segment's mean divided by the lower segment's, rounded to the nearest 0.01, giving 1.16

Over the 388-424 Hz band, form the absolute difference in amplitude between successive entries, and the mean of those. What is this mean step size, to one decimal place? 10.7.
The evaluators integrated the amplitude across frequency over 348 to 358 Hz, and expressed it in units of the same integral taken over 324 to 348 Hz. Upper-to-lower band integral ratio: 0.2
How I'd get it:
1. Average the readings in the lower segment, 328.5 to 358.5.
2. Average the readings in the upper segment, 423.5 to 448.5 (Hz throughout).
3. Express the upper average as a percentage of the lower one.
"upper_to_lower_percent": 158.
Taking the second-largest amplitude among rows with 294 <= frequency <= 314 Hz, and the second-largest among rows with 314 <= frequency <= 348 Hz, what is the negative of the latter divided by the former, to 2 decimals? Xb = -0.96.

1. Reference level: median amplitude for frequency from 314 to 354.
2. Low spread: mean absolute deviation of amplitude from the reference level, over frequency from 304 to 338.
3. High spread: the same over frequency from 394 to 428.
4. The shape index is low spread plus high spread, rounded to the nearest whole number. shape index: 30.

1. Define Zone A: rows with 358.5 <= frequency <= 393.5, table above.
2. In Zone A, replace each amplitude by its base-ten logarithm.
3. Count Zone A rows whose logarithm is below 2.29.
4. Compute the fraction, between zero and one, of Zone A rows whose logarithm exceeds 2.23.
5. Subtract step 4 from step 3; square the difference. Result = 43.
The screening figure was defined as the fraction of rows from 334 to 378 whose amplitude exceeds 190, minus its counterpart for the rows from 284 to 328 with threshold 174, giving -1.0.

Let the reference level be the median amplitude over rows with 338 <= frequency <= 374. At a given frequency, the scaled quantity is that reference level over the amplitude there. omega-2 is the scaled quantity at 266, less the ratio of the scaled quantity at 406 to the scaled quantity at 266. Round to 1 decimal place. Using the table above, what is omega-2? -1.0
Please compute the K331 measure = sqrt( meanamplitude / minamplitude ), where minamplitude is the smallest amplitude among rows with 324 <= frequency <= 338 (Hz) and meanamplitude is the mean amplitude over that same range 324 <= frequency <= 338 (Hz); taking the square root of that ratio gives 1.02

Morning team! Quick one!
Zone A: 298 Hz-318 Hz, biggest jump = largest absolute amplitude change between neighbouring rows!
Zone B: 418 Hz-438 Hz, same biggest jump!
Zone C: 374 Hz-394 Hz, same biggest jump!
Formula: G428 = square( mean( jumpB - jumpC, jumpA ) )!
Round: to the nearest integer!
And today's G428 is 398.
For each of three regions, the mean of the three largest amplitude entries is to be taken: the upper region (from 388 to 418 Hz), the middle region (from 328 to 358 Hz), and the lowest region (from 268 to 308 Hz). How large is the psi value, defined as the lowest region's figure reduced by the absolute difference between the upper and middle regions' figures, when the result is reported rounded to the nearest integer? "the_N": 190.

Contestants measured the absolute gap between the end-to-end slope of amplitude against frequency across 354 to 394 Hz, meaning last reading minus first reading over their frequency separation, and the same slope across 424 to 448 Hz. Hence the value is 3.6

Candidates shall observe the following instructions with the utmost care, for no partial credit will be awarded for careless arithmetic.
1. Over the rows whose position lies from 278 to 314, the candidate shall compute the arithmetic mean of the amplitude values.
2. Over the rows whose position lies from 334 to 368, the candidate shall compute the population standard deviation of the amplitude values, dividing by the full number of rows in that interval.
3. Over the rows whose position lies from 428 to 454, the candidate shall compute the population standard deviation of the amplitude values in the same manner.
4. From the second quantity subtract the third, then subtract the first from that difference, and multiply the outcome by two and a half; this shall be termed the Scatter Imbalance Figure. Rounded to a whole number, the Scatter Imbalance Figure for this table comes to -434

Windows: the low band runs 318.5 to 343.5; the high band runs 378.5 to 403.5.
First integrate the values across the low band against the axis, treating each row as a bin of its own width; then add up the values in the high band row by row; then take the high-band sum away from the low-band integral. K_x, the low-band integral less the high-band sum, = 3505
